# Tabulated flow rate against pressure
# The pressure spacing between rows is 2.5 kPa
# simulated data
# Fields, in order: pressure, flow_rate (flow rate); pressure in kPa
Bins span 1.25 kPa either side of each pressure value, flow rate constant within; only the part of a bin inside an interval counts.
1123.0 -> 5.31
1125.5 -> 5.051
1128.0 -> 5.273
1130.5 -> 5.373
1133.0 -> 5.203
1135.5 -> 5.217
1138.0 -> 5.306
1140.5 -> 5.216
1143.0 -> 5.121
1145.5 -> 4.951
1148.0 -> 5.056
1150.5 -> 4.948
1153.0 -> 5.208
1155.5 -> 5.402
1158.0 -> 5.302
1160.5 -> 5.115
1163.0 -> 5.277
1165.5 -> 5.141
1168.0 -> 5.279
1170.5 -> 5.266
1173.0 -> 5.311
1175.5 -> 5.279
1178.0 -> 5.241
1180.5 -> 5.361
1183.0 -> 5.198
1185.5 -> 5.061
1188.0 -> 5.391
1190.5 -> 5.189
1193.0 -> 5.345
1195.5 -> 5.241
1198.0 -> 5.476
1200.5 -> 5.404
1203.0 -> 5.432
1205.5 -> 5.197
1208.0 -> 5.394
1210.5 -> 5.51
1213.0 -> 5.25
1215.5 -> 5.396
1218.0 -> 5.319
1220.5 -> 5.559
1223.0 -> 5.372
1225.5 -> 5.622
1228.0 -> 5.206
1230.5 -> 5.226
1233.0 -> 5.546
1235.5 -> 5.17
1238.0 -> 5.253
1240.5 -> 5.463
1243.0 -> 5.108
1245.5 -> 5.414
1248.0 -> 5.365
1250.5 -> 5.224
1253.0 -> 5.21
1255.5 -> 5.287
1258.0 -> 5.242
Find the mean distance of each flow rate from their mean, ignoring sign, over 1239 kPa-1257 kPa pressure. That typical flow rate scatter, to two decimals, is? 0.10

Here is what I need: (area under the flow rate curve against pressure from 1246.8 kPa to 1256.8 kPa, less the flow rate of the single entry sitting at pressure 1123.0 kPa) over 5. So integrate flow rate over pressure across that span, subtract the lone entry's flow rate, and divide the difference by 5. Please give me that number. 9.48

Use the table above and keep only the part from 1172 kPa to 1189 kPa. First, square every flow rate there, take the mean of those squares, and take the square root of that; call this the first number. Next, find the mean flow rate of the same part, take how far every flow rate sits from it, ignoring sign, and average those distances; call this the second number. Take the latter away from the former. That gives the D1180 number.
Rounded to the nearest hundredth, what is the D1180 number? 5.18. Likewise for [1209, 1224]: 5.31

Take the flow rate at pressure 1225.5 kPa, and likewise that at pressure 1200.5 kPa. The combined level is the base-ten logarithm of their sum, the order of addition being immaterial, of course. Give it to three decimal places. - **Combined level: 1.042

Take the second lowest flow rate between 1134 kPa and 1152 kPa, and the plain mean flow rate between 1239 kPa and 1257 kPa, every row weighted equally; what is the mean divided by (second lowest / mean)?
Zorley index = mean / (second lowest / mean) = 5.66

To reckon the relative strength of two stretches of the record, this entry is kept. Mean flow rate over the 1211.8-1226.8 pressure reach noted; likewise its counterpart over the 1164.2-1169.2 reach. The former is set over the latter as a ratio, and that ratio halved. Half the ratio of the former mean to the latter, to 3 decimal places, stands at 0.520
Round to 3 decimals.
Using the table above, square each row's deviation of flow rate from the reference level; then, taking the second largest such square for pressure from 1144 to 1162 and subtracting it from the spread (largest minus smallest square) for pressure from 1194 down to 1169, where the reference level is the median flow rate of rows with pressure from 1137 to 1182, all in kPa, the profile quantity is -0.055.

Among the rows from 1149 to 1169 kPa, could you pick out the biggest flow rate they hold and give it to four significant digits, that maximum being 5.402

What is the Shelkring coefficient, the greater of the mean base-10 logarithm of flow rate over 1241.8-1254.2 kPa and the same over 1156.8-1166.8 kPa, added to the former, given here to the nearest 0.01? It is 1.44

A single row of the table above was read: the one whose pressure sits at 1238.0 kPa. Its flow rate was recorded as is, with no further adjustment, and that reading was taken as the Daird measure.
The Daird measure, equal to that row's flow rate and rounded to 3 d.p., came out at 5.253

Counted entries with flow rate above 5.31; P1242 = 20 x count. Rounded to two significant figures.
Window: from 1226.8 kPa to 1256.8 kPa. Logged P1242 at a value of 80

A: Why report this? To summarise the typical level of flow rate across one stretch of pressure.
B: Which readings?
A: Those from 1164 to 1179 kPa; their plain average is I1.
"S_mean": 5.25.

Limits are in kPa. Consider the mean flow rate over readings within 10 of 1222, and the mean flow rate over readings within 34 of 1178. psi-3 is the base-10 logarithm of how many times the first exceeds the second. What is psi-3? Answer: 0.009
